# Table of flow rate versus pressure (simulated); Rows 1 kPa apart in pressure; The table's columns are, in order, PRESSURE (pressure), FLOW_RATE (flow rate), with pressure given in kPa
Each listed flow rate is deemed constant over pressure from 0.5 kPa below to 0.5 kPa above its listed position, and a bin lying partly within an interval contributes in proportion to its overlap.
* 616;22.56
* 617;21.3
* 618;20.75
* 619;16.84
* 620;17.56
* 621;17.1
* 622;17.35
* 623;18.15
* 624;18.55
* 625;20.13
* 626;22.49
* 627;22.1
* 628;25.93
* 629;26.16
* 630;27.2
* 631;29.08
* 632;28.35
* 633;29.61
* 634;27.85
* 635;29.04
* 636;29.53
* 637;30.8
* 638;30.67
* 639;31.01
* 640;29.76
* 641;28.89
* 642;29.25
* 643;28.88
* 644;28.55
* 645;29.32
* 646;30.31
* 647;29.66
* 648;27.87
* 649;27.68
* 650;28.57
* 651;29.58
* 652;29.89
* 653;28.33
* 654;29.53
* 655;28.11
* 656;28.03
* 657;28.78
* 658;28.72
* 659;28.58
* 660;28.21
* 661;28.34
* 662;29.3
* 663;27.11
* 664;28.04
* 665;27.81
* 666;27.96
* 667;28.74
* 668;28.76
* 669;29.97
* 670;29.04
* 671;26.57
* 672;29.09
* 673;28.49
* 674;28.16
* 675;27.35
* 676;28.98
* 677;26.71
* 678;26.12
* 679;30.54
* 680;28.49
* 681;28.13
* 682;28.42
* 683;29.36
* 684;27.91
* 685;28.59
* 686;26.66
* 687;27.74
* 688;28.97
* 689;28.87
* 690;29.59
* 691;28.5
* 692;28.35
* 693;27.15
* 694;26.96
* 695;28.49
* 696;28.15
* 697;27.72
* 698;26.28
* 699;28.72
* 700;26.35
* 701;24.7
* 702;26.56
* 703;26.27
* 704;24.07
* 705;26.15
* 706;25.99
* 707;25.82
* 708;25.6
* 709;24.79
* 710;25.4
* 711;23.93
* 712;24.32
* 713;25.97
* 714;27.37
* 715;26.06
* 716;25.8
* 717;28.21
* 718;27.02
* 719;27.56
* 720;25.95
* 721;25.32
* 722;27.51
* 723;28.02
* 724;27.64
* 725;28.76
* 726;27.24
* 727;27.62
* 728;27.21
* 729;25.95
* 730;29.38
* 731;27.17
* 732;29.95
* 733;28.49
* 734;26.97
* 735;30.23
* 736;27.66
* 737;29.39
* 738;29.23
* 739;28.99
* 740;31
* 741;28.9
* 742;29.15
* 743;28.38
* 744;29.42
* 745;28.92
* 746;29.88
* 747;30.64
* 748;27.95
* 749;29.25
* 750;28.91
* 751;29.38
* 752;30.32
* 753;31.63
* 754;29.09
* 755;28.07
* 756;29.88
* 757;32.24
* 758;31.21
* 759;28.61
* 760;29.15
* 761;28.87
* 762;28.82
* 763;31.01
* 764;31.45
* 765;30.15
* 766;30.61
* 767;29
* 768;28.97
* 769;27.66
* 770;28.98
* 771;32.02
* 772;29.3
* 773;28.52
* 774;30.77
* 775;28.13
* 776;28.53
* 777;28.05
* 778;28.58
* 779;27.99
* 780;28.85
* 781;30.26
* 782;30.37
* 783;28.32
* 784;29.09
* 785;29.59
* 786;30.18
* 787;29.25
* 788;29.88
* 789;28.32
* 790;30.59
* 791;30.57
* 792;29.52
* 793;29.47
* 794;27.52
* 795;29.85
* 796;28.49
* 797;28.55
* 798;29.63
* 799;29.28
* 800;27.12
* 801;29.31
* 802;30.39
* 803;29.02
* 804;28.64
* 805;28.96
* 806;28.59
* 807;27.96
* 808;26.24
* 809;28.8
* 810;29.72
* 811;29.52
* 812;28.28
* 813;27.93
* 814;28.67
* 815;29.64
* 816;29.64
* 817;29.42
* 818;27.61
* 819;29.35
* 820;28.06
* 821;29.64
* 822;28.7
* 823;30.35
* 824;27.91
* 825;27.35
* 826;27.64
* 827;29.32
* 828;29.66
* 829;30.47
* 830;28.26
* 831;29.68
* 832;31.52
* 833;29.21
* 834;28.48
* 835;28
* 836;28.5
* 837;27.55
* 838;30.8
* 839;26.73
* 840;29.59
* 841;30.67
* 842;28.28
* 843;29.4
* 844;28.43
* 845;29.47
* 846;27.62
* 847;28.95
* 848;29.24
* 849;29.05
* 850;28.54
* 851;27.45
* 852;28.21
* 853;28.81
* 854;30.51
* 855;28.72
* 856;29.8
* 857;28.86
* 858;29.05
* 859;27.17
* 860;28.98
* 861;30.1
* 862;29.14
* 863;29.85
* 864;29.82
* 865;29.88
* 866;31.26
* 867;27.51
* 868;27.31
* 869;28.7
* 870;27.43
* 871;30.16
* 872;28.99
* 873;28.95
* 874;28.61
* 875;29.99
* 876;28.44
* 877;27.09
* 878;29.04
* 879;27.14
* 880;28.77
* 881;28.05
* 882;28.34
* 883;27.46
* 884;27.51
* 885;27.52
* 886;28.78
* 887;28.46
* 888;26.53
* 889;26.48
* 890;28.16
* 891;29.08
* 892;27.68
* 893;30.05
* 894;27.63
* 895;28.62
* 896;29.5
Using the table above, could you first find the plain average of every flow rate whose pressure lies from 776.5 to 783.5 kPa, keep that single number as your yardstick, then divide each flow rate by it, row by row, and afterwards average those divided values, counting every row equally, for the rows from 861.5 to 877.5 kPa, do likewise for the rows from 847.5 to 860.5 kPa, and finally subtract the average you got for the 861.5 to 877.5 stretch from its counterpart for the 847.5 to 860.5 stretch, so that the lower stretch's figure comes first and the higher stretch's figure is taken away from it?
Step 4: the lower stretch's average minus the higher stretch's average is -0.01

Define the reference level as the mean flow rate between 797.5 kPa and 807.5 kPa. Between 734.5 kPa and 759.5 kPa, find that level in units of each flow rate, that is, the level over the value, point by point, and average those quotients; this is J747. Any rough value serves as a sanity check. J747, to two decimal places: 0.98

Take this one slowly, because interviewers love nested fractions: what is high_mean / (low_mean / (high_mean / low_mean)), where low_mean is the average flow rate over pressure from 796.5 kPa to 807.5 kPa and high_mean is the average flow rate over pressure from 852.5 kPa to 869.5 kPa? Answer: 1.02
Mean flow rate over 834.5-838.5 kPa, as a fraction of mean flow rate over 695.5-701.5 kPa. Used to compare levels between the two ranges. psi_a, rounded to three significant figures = 1.06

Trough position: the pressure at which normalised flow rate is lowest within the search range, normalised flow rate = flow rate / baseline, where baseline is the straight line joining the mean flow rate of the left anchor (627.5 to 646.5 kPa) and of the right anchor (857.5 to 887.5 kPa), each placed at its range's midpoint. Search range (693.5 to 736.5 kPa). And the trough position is 711 kPa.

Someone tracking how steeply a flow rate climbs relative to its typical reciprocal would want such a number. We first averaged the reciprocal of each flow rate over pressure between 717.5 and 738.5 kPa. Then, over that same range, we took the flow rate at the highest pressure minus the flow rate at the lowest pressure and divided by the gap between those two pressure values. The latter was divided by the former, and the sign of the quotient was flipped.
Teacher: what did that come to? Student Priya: -3.1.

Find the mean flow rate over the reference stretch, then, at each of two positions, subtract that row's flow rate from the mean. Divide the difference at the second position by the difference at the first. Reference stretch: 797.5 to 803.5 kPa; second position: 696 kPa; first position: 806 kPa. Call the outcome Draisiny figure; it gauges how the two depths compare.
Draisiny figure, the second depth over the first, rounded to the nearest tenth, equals 1.8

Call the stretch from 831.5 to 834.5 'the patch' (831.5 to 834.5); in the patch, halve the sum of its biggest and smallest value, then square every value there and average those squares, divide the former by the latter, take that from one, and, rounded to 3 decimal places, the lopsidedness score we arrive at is 0.966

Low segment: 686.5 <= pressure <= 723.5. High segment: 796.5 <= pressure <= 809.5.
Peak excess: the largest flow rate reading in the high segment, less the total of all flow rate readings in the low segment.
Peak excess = -960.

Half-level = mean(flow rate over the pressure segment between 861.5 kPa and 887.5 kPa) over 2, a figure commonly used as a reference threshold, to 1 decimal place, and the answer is 14.3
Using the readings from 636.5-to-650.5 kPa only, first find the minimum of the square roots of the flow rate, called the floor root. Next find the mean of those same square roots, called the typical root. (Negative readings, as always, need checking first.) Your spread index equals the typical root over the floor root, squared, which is 1.06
